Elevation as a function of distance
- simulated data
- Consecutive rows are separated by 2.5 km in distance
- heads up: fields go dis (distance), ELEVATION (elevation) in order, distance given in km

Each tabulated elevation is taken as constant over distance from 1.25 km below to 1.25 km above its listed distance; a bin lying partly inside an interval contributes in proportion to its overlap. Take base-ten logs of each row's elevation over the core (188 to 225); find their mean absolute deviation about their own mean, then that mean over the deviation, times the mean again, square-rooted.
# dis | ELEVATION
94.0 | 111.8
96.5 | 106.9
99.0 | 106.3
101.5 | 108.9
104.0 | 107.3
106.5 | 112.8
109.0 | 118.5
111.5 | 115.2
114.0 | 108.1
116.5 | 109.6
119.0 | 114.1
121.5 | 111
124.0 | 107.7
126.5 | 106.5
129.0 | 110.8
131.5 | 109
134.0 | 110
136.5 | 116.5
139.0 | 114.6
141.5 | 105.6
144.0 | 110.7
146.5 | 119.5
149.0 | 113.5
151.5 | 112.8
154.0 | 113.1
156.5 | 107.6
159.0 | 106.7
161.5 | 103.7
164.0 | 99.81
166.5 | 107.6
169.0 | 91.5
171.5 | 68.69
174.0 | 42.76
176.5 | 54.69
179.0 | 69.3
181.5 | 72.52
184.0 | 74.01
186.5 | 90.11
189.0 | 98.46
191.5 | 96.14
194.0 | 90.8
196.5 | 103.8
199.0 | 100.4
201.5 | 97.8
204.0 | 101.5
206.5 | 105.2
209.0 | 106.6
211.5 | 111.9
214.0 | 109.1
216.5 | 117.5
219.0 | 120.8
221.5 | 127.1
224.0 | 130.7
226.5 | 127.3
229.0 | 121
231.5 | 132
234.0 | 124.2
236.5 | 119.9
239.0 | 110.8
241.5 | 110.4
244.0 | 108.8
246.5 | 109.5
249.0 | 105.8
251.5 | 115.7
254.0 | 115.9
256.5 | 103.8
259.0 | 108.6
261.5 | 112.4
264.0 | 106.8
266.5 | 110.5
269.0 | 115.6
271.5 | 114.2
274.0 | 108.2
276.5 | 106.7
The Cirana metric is 11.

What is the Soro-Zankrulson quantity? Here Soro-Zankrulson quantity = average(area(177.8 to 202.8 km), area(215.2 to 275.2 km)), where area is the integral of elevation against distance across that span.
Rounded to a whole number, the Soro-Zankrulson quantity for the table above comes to 4589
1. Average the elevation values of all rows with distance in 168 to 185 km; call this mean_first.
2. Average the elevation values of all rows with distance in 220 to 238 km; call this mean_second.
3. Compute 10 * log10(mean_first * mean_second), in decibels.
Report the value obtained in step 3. 39.3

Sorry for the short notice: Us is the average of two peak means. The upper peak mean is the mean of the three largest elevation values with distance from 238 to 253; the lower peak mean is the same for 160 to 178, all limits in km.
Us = 108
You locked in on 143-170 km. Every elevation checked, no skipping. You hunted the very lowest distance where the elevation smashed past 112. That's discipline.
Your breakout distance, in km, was 146.5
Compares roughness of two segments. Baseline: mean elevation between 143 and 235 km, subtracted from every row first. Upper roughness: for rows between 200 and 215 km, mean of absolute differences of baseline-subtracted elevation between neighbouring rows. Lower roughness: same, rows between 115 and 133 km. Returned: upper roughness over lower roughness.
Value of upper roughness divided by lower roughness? 1.1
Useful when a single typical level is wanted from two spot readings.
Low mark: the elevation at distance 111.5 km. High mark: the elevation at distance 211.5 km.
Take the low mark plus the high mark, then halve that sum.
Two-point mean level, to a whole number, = 114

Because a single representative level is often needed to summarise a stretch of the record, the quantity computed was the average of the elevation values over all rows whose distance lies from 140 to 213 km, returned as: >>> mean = 96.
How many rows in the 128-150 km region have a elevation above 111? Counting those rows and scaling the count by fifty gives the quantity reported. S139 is 200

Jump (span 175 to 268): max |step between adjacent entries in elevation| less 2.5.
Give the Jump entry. 14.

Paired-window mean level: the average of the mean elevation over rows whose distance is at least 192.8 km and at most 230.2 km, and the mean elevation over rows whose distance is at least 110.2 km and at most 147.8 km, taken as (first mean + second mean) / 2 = 111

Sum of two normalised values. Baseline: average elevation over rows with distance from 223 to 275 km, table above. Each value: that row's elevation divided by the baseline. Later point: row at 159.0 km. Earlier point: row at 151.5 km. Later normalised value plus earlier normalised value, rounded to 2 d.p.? 1.91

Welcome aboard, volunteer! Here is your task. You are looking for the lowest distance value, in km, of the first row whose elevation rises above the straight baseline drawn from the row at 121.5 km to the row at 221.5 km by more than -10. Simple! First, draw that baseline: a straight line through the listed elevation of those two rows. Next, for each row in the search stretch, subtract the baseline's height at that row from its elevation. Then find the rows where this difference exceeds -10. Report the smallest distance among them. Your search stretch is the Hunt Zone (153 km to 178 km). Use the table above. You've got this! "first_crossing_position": 154.0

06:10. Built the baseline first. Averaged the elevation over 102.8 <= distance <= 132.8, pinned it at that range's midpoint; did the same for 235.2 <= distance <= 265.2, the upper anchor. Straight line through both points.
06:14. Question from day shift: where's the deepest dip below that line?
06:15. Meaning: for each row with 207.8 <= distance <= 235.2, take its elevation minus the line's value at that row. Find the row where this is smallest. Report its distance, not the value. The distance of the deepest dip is 209.0 km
